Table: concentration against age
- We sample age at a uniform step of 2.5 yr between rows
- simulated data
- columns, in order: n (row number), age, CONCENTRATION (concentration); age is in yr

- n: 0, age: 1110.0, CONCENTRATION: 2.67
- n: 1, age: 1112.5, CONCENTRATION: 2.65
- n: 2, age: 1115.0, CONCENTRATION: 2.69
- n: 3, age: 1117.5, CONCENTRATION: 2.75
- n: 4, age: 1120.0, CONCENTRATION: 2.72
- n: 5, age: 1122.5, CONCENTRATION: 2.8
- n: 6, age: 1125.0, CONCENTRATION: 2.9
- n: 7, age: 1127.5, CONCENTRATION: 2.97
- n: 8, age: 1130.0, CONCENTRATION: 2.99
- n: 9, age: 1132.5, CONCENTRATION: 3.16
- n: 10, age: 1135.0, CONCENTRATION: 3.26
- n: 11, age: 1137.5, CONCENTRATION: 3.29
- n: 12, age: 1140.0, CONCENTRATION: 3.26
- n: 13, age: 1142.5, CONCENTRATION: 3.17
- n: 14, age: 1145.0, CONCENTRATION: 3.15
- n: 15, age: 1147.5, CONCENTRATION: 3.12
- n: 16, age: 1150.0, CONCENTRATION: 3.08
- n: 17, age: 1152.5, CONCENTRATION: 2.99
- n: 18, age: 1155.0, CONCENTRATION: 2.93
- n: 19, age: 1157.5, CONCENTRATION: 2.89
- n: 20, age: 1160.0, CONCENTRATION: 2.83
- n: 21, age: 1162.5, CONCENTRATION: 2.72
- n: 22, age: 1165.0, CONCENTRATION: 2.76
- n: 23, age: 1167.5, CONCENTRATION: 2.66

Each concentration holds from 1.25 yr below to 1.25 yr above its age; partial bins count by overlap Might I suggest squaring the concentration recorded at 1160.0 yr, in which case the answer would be 8.0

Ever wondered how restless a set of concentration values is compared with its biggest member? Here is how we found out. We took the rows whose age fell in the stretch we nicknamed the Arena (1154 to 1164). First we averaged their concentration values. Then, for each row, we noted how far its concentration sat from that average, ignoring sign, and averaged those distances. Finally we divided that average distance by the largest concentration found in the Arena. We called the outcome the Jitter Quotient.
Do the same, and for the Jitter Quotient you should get 0.023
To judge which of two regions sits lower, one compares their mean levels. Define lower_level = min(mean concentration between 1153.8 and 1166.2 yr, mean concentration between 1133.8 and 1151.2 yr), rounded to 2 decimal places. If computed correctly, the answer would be 2.83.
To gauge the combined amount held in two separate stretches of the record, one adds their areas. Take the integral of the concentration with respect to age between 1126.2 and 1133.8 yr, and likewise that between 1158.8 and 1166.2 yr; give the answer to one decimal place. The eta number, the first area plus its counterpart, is 43.6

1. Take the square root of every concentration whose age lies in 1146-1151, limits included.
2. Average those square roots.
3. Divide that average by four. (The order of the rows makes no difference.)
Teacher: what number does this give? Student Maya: 0.440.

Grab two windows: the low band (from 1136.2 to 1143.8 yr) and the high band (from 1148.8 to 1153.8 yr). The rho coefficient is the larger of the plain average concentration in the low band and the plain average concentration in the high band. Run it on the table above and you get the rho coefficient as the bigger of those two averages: 3.24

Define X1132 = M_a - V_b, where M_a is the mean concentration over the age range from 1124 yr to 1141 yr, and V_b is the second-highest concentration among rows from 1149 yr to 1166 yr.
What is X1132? 0.1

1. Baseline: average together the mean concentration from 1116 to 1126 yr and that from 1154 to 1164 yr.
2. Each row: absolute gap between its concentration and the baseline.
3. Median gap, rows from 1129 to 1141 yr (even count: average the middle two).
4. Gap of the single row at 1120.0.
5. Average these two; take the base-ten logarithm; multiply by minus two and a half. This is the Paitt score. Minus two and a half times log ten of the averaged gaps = 1.4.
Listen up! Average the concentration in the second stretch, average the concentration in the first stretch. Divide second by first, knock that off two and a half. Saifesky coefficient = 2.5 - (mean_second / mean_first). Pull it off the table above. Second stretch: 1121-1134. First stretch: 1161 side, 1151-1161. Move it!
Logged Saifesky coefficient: 1.48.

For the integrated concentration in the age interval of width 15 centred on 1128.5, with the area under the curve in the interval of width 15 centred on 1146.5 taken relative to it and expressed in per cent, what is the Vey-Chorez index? 104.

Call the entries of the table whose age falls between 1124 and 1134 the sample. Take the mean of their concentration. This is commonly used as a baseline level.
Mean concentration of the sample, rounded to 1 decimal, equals 3.0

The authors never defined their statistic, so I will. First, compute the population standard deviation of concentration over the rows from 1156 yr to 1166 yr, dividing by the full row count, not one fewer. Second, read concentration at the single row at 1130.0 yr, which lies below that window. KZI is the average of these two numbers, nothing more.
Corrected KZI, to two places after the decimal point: 1.53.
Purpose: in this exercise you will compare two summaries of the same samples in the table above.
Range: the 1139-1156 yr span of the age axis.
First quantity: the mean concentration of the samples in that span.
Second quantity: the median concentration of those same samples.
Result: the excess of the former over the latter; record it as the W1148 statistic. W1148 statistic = -0.020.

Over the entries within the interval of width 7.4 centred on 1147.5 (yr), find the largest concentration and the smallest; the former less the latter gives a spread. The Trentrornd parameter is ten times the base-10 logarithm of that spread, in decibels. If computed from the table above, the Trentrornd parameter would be -12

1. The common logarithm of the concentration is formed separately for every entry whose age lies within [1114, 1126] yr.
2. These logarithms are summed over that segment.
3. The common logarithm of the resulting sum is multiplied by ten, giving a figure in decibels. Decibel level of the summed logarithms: 3.45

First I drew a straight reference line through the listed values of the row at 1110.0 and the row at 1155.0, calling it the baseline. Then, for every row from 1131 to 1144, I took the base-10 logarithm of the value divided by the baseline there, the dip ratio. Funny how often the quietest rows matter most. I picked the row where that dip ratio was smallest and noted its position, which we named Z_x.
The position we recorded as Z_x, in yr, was 1142.5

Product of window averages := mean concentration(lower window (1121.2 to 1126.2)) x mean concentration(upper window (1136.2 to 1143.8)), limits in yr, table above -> 9.2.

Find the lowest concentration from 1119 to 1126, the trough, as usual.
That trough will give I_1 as 2.72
